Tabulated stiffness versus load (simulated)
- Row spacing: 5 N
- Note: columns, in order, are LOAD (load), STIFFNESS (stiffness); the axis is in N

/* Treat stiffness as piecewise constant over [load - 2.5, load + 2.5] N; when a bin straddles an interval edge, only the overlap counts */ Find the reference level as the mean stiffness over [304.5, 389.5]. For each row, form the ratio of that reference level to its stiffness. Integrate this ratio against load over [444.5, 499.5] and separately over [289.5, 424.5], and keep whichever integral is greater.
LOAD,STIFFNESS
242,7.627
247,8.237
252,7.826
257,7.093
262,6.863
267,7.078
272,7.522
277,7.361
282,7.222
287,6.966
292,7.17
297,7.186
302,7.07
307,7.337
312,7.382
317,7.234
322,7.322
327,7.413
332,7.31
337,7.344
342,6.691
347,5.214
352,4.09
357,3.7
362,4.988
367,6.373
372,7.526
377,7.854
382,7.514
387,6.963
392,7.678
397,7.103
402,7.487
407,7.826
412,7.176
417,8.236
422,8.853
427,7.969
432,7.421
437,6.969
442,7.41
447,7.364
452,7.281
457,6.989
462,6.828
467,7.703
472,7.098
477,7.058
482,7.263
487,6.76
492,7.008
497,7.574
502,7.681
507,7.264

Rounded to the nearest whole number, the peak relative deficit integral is 133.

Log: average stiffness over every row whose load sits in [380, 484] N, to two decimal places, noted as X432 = 7.44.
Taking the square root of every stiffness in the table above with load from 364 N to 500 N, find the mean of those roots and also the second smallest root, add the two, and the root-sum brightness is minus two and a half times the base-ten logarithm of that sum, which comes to -1.81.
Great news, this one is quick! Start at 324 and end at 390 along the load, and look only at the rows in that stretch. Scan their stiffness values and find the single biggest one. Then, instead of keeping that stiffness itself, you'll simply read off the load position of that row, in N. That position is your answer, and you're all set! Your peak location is 377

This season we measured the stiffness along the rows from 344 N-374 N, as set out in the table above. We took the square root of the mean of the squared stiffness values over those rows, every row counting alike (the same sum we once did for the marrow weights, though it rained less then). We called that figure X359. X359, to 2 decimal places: 5.47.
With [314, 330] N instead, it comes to 7.32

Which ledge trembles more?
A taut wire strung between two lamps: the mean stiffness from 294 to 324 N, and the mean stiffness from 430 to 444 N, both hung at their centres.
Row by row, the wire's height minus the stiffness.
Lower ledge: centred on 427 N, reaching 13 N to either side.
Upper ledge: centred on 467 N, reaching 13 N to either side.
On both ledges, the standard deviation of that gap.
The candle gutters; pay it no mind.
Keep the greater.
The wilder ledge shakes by 0.7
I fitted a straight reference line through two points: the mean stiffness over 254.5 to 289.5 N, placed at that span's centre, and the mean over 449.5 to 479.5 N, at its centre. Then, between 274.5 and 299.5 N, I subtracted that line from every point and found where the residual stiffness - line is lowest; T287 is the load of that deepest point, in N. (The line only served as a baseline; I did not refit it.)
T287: 287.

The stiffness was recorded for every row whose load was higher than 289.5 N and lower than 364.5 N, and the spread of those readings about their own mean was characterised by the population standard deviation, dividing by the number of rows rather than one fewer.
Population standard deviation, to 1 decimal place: 1.3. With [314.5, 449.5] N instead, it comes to 1.2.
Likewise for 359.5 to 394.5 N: 0.9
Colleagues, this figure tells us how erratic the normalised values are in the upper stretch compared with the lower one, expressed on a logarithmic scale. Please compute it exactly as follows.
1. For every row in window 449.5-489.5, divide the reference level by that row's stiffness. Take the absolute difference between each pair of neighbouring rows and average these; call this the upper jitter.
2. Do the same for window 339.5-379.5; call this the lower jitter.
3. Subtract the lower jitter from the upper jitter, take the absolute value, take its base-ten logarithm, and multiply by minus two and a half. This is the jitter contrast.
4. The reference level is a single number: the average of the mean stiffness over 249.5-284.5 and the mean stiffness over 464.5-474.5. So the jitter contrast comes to 1.6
